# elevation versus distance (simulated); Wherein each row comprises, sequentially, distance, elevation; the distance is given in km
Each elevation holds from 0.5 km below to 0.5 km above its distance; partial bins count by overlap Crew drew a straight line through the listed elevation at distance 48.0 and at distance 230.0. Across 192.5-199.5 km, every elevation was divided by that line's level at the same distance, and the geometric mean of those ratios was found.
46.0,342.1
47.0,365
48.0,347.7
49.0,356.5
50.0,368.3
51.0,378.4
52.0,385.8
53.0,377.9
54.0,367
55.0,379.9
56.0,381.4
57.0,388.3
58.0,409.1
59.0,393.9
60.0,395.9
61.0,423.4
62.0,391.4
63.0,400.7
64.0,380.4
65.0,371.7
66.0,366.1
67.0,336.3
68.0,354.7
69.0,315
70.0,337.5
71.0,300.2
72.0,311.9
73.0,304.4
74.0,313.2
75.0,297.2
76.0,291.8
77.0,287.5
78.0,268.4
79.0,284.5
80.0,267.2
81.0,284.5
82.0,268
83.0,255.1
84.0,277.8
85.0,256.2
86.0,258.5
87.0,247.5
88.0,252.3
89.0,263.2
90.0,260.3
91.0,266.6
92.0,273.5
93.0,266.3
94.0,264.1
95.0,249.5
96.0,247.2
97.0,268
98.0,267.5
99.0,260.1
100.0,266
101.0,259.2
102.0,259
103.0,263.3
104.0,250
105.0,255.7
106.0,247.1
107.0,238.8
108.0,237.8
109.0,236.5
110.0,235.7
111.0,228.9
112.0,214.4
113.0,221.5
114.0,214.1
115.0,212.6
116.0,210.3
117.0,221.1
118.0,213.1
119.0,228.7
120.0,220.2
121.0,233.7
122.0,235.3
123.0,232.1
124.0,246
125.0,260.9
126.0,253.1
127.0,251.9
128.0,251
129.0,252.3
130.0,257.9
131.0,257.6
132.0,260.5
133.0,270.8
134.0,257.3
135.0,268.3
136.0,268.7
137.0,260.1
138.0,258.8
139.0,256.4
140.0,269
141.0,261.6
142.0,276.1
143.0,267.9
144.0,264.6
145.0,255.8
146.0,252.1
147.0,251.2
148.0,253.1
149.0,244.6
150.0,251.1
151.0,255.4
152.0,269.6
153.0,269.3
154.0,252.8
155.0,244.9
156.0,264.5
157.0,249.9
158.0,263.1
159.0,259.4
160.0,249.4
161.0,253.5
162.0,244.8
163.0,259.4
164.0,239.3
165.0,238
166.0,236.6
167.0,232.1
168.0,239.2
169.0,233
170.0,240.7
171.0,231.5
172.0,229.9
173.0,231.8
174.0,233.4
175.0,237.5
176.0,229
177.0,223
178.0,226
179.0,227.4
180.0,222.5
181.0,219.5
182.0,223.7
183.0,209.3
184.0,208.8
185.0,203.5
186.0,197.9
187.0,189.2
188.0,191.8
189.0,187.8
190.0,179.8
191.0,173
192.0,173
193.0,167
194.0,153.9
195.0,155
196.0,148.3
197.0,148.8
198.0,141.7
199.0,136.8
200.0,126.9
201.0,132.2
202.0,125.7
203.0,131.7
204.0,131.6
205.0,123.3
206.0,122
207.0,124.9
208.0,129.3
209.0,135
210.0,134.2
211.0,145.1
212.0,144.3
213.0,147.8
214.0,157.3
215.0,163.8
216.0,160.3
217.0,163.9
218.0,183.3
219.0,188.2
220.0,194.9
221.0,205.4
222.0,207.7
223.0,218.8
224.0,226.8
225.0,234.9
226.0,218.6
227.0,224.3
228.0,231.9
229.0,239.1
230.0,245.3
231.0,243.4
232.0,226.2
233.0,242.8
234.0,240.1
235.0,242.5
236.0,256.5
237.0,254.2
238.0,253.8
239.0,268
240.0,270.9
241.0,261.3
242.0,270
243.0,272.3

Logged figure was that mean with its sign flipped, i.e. -0.57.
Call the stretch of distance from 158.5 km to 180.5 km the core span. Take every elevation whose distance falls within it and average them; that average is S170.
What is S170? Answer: 237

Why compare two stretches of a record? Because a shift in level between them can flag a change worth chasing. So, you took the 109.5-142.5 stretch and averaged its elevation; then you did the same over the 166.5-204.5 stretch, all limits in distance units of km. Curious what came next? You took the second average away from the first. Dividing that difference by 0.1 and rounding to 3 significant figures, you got 523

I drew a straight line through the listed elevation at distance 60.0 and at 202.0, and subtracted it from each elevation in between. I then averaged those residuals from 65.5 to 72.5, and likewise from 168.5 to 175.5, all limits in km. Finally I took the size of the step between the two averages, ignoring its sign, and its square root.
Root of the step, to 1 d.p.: 9.9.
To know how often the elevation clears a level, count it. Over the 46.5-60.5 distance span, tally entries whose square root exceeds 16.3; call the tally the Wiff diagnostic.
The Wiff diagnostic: 14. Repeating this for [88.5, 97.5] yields 4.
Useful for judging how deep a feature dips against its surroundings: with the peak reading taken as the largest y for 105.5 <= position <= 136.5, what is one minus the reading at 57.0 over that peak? -0.4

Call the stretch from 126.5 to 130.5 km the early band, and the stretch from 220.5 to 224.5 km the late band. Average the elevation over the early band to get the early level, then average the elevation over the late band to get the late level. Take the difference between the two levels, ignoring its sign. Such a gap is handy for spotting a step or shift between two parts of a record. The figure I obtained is 39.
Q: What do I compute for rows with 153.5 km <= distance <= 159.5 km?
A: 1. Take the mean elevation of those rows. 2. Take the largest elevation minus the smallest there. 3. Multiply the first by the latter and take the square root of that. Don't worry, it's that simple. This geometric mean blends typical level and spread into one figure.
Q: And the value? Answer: 71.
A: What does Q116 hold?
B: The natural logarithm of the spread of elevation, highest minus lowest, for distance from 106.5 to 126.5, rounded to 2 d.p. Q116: 3.92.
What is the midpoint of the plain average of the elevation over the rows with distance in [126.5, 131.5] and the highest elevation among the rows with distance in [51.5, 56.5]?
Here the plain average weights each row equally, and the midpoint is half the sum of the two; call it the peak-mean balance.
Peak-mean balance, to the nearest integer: 320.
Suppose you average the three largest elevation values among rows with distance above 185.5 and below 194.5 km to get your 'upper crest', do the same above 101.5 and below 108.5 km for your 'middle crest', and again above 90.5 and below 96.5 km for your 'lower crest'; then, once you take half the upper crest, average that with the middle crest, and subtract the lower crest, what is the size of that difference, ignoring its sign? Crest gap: 91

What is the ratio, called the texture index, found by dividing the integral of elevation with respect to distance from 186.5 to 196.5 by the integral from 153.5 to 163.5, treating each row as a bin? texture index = 0.68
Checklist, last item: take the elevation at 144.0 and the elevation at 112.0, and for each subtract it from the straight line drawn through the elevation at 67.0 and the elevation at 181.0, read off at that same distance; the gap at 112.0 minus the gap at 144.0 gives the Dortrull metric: 83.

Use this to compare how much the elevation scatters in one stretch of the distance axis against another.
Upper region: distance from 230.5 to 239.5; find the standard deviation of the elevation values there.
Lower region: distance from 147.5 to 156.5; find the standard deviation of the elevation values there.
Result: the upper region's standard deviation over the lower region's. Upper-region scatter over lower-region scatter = 1.26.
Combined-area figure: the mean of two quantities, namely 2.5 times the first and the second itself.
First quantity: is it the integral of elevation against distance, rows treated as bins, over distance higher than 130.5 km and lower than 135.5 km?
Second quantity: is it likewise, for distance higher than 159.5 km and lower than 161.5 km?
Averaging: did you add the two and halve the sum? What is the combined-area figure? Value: 1895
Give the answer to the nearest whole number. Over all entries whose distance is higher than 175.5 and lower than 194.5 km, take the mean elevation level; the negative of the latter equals -200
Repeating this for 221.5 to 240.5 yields -239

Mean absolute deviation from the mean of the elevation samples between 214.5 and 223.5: 17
